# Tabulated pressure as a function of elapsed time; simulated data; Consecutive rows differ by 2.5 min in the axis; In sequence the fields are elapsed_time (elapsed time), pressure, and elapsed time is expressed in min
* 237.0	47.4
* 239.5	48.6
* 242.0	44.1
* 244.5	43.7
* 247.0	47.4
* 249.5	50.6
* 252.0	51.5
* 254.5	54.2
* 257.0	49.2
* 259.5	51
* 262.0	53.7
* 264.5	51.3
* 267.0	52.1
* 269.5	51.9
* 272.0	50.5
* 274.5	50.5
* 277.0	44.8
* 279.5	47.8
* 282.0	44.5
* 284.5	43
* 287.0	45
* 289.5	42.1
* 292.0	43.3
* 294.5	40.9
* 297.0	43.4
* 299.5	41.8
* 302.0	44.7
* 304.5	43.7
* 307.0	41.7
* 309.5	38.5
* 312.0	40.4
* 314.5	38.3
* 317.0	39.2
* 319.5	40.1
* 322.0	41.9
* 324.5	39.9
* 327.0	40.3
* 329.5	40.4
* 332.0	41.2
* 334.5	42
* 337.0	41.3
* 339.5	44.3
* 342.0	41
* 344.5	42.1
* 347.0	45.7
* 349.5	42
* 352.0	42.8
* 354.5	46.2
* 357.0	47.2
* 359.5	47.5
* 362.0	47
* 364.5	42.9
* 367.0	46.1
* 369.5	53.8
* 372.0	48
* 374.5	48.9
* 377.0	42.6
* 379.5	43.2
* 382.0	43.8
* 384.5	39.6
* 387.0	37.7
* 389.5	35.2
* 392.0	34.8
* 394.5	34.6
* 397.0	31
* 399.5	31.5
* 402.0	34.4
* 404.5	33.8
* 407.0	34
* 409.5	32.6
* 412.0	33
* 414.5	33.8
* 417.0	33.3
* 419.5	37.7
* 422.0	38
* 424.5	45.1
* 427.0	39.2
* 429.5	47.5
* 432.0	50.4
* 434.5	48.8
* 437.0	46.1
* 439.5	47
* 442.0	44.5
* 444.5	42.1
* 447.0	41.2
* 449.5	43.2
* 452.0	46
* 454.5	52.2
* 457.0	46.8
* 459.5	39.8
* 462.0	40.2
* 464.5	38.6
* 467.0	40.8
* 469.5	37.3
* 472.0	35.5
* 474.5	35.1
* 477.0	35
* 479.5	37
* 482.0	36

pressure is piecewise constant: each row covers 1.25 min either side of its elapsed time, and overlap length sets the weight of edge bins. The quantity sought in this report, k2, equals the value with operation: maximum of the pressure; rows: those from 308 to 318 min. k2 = 40.4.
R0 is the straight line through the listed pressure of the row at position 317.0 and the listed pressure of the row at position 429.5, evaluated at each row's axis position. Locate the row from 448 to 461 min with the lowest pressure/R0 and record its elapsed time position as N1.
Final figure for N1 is 459.5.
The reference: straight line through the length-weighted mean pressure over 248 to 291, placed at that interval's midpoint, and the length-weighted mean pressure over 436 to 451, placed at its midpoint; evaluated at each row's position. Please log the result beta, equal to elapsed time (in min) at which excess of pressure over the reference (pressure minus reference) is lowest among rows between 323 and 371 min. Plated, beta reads 324.5 min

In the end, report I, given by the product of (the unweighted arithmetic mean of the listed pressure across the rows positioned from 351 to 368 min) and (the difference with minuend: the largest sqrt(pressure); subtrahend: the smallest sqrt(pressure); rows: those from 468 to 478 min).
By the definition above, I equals 9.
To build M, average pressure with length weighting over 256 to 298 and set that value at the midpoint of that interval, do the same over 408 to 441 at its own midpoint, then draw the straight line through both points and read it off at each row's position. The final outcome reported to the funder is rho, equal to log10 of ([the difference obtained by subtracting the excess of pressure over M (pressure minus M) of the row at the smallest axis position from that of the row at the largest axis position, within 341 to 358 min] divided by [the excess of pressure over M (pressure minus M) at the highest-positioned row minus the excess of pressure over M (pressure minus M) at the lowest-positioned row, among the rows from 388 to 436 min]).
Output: -0.4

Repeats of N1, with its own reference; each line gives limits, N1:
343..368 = 364.5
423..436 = 427.0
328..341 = 329.5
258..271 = 264.5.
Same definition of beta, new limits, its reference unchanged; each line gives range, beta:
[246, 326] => 314.5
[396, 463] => 397.0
